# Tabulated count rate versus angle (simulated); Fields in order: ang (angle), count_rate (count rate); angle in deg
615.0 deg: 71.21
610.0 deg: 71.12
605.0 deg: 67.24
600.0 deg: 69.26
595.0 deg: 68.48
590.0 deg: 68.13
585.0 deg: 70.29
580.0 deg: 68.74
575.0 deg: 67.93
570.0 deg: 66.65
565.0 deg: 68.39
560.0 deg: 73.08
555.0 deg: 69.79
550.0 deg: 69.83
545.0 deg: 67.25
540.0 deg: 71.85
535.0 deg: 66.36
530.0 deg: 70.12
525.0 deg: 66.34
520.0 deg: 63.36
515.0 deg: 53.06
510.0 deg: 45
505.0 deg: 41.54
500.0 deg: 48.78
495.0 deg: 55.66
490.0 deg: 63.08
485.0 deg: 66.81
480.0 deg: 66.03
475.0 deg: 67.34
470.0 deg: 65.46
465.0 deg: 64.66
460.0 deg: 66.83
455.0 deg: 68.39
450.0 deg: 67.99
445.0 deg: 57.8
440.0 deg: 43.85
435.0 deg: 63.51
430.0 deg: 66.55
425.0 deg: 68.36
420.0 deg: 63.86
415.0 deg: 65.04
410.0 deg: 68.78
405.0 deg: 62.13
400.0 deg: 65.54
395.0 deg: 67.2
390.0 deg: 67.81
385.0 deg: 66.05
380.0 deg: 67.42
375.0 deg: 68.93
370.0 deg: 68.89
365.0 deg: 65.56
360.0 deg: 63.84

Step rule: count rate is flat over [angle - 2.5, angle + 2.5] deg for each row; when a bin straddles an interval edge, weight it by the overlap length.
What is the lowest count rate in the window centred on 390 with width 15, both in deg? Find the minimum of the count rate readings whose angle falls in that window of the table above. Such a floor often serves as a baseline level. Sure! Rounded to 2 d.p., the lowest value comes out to 66.05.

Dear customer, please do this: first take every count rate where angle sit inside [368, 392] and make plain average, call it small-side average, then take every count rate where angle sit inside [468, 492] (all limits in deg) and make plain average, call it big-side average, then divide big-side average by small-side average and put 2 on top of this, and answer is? 2.97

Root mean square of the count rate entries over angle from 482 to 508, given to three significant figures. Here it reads 55.9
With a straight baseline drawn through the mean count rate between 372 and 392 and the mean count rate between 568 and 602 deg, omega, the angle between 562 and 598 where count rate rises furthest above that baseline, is 585.0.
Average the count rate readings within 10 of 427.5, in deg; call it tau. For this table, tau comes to 65.6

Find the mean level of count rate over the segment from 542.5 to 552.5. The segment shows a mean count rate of 68.5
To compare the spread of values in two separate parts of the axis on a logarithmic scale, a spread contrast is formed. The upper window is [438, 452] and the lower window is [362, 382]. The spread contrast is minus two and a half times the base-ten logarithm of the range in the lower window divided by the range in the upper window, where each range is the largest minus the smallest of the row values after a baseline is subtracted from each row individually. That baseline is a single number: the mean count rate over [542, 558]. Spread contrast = 2.1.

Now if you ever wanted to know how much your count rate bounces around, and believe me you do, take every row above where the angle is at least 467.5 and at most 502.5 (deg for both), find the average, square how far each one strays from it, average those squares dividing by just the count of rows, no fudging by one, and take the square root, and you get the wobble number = 6.5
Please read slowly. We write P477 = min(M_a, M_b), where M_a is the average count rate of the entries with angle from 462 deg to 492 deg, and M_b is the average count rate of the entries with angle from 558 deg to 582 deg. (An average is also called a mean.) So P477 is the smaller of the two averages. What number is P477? 66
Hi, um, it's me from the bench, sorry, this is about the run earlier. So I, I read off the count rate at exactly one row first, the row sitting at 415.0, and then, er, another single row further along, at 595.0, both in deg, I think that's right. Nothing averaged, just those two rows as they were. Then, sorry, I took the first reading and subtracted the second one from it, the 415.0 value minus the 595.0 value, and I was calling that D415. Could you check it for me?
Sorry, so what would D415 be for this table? -3.4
